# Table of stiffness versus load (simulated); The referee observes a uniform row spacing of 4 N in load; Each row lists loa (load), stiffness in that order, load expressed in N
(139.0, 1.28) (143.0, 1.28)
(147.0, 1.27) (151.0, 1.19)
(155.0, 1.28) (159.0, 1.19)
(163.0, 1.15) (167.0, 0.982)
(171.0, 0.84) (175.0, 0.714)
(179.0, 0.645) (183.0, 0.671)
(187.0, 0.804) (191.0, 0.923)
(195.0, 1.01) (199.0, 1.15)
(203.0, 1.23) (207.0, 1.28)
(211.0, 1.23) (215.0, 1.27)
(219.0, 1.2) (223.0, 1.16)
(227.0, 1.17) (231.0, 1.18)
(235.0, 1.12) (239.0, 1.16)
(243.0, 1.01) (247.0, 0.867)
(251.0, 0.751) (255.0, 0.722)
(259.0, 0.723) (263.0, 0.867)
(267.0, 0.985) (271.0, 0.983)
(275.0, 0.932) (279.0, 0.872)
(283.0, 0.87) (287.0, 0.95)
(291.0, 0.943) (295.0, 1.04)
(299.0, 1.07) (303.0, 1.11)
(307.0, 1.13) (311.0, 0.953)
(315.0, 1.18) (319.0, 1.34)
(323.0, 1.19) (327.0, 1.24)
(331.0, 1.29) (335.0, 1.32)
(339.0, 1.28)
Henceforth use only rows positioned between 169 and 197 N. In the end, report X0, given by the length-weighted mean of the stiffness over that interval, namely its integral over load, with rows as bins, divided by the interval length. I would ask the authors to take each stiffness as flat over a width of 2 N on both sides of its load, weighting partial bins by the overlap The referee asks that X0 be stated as 0.80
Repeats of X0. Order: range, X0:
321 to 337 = 1.26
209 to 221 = 1.23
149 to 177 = 1.05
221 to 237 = 1.16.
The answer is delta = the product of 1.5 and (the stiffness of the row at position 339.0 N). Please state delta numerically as 1.92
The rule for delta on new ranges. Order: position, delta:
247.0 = 1.30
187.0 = 1.21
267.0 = 1.48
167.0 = 1.47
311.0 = 1.43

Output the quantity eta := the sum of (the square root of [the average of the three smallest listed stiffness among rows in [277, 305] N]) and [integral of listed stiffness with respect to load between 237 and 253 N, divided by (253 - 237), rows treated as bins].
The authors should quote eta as 1.89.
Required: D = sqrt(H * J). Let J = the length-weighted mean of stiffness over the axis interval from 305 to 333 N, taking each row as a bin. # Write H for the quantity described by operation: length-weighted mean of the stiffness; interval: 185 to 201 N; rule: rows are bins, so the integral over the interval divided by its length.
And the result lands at 1.07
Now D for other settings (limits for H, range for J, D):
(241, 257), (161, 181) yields 0.85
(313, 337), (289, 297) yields 1.12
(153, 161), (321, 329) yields 1.22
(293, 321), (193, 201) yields 1.10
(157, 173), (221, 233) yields 1.10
